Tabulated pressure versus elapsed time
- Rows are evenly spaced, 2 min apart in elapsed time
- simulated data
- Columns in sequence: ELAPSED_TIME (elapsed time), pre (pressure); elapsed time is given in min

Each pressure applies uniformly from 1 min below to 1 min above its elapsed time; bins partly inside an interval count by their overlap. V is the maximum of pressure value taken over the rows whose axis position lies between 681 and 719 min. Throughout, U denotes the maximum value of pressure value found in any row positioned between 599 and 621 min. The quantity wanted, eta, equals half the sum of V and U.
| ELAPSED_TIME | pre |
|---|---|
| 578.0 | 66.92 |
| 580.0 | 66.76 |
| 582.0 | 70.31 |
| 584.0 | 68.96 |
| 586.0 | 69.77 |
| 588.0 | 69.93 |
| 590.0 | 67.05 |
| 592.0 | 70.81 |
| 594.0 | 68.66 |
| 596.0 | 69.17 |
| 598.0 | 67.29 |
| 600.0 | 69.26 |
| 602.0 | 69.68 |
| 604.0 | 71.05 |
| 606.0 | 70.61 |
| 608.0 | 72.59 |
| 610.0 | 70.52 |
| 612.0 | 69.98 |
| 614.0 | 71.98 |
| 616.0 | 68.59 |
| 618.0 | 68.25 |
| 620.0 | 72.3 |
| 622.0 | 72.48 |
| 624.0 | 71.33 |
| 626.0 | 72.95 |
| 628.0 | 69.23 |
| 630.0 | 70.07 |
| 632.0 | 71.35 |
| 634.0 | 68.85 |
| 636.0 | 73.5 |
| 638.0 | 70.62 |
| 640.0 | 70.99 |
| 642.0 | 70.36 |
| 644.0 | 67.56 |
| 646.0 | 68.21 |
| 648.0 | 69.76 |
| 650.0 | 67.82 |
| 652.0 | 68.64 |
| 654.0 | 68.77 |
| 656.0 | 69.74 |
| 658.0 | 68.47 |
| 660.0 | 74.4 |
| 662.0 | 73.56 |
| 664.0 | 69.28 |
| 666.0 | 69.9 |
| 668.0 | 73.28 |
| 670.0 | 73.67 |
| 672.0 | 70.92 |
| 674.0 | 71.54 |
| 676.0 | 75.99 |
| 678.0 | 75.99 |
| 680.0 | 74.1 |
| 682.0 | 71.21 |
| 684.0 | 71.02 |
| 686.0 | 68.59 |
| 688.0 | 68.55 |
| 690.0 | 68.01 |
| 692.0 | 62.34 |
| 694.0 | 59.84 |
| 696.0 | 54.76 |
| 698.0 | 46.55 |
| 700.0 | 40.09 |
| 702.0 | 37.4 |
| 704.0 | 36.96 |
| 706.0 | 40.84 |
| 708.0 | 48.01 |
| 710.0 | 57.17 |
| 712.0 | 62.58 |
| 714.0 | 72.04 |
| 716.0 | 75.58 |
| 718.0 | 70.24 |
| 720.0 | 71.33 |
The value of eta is 74.1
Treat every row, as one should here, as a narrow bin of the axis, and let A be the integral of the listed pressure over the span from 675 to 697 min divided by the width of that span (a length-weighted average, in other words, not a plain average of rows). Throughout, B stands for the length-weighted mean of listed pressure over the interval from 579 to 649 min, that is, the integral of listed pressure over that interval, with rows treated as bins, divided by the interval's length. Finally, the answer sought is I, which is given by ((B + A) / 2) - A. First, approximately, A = 68.2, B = 70.0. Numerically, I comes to 0.9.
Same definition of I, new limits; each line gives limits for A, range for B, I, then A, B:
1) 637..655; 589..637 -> 0.6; 69.2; 70.3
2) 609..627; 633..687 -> 0.0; 70.9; 71.0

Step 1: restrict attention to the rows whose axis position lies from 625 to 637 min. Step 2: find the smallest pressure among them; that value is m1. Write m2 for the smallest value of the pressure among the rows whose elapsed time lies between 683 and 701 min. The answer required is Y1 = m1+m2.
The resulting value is 109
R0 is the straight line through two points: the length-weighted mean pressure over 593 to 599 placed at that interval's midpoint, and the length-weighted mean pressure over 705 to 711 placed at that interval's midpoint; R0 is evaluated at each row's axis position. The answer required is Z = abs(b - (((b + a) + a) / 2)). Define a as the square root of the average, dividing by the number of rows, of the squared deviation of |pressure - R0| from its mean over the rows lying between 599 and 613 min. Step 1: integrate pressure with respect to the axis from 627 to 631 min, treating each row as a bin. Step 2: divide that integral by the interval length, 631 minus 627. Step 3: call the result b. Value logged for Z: 33.4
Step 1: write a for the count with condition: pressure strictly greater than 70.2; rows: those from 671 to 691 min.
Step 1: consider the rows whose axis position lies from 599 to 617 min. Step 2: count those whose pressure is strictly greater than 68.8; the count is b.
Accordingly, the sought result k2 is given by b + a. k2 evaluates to 15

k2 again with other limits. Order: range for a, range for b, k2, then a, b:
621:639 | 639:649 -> 9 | 6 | 3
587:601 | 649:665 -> 5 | 1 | 4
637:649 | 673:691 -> 9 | 3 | 6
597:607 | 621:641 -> 12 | 2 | 10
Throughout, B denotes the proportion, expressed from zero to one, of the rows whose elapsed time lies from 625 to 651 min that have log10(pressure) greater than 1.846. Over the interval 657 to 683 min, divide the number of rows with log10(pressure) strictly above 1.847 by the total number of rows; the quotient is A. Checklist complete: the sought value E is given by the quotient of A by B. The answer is 1.7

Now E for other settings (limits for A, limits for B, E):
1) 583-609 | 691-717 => 2.0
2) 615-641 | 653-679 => 1.0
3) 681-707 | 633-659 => 0.5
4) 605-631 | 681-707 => 4.0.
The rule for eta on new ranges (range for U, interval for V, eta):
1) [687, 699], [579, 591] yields 69.4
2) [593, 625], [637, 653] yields 71.8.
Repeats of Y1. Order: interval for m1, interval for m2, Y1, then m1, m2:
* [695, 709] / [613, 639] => 105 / 36.96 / 68.25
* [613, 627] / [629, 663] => 136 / 68.25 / 67.56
